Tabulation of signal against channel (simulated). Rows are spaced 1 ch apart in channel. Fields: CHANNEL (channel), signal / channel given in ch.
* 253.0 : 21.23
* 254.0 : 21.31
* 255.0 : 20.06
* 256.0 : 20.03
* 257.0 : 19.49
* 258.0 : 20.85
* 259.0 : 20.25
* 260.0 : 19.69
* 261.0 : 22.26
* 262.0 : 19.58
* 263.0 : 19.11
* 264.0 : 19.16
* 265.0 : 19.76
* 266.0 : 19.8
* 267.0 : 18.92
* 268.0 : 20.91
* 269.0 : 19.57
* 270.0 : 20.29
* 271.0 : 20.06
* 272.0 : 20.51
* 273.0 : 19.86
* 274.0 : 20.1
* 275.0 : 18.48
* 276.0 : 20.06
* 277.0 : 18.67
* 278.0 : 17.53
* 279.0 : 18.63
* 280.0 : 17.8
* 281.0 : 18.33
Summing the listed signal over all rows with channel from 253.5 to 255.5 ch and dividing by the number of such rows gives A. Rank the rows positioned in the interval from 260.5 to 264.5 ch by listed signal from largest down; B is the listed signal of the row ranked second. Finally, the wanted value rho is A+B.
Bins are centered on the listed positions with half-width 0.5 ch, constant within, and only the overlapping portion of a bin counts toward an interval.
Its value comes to 40.3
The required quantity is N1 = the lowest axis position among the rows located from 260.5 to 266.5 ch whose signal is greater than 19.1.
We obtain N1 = 261.0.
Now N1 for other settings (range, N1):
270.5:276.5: 271.0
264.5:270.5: 265.0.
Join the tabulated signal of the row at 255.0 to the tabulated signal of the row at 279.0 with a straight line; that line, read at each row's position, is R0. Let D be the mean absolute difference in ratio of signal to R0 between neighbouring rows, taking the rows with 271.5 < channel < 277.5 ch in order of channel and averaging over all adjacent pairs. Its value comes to 0.0574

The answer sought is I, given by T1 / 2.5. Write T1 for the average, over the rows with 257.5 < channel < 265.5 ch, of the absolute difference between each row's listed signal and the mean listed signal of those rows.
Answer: 0.311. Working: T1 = 0.78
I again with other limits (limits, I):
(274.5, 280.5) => 0.237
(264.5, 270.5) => 0.193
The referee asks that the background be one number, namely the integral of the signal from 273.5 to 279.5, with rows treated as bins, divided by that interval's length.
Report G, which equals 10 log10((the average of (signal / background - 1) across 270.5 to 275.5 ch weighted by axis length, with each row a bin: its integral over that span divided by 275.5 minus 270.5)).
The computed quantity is -13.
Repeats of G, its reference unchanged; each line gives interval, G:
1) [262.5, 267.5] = -16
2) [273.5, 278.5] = -25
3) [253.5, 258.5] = -11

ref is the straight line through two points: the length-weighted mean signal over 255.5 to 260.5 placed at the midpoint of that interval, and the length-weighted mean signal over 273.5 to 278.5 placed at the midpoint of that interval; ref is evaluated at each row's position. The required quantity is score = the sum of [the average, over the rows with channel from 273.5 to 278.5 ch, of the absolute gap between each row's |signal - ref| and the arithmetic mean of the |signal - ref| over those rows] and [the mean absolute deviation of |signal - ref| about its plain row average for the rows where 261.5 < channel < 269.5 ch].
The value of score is 0.67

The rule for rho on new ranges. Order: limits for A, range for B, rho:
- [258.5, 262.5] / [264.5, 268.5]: 40.2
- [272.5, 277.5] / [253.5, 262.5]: 40.7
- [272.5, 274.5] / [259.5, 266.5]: 39.8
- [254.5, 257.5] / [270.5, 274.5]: 40.0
